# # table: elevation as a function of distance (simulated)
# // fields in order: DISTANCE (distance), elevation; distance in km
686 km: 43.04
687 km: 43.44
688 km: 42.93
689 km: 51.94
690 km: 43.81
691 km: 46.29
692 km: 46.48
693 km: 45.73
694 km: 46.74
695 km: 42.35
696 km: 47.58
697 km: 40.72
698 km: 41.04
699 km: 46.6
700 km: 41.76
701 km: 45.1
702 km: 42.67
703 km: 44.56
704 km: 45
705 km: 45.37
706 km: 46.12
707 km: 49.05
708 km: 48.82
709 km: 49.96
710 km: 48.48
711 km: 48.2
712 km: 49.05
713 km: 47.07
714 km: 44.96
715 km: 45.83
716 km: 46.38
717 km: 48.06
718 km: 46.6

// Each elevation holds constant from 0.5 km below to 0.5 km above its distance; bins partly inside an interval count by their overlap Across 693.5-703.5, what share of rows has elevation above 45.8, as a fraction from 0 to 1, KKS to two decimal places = 0.30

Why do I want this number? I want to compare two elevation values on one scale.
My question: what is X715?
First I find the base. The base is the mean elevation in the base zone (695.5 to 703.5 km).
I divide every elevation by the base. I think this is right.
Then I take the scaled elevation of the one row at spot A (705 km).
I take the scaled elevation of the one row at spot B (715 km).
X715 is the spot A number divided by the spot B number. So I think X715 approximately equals 0.99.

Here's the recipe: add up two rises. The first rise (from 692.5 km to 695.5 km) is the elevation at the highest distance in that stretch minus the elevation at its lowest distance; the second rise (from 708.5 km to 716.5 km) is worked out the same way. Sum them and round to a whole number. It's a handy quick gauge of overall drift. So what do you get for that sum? -7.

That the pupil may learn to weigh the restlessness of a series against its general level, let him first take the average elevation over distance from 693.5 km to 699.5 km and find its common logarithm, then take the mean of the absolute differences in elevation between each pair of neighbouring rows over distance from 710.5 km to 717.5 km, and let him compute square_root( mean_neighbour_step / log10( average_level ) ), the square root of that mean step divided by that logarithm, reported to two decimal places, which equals 0.90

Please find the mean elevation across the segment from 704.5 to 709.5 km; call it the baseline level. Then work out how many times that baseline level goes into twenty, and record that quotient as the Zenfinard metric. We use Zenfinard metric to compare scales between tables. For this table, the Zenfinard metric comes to 0.418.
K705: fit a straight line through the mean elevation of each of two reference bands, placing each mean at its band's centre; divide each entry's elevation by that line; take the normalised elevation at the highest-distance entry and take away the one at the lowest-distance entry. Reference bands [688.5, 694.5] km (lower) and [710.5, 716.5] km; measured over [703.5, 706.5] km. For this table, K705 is 0.024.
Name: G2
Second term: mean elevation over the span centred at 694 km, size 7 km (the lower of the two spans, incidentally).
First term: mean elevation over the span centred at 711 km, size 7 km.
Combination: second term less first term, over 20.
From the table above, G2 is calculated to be -0.15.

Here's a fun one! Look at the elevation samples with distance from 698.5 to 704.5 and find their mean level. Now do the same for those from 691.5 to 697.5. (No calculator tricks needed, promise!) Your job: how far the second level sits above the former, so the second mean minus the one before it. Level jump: 0.7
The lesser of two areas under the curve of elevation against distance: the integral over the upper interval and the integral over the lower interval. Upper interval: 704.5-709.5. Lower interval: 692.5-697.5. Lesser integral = 223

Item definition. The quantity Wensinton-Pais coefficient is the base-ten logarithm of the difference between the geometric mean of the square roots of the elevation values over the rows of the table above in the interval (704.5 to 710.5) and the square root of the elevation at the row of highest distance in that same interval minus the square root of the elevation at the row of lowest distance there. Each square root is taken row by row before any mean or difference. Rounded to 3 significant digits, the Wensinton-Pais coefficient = 0.826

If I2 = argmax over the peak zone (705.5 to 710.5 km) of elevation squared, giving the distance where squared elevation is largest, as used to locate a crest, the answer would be 709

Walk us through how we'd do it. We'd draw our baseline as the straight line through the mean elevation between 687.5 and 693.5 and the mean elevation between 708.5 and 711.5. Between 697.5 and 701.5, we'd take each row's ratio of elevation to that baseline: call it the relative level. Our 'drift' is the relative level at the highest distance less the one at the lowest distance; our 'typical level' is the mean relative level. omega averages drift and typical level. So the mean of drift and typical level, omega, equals 0.499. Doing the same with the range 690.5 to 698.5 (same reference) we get 0.412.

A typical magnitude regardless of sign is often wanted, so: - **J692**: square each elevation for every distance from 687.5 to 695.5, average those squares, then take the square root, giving 46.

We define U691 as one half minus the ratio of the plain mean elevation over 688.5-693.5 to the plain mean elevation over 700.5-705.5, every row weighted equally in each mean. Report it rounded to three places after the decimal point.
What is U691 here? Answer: -0.552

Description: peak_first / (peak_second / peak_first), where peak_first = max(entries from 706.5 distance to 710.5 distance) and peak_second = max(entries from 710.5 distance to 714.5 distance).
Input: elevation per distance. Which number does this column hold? 50.9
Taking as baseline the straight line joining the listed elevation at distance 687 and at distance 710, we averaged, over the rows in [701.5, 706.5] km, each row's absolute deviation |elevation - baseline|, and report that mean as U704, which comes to 2.4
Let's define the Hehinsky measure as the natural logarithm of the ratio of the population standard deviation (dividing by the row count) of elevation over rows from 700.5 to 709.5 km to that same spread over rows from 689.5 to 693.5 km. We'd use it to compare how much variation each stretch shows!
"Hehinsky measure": 0.8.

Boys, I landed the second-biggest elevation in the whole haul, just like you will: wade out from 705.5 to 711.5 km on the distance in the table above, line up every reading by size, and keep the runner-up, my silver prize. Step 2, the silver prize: 49.05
